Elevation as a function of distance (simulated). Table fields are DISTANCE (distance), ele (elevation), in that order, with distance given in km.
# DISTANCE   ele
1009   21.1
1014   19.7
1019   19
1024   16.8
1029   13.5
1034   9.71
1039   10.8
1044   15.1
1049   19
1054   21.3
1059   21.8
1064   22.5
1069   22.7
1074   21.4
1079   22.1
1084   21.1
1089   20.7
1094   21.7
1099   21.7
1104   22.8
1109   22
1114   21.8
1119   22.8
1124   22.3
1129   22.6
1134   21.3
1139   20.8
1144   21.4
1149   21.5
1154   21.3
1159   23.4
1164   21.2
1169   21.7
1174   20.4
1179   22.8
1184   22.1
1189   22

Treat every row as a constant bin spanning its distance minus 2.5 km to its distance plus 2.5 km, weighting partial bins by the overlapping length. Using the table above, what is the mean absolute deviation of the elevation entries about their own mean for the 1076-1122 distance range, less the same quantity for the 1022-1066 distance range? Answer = -3.4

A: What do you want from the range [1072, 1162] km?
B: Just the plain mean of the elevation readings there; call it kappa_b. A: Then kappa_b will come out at 21.8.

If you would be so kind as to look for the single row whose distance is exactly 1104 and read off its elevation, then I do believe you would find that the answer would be 22.8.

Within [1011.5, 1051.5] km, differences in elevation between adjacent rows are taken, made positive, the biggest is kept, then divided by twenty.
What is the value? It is 0.215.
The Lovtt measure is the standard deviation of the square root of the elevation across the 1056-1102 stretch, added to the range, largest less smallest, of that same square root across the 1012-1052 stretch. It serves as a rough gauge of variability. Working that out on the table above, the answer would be 1.39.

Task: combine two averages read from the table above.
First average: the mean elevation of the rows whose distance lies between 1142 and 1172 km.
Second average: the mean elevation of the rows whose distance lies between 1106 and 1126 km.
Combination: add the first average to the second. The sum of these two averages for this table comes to 44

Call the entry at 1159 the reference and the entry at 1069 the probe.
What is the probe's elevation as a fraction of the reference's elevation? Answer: 0.97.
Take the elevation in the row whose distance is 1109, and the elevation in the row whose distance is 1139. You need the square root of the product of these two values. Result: 21.4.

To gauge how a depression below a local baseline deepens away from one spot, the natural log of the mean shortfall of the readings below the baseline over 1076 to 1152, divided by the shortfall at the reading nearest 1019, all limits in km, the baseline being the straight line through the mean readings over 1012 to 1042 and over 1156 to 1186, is -0.5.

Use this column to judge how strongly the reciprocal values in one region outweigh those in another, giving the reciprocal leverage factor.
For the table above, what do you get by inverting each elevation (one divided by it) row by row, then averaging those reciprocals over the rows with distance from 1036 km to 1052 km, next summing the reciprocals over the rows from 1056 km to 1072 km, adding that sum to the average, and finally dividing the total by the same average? 2.9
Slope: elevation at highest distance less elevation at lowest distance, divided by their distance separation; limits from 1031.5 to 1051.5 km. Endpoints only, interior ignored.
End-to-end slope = 0.62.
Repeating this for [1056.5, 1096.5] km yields 0.00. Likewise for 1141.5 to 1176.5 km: -0.03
